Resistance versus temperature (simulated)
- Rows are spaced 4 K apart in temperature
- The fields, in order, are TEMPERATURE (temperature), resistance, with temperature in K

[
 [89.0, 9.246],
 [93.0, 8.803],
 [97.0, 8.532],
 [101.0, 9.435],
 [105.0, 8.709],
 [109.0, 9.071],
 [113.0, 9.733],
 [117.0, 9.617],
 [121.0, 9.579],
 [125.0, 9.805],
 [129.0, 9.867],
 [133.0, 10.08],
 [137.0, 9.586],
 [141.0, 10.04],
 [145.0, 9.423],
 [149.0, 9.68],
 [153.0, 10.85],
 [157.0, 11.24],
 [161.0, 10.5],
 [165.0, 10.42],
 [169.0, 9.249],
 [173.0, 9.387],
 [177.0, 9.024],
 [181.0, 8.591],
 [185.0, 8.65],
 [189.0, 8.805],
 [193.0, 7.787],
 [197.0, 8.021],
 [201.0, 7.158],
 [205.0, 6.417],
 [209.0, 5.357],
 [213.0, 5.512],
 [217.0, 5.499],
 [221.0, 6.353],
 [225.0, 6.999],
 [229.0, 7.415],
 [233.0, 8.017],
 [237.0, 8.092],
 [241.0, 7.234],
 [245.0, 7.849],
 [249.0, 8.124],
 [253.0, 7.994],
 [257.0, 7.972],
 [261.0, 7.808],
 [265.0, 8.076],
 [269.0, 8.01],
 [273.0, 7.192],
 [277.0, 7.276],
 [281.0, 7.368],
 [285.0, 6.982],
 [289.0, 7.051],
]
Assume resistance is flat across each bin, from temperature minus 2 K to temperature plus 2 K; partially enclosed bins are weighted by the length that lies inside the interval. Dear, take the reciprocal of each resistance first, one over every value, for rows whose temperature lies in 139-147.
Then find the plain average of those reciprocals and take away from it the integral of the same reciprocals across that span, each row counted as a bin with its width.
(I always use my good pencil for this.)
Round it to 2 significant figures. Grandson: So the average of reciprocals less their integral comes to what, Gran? -0.72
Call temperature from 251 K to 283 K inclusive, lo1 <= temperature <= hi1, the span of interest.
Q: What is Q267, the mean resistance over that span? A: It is 7.7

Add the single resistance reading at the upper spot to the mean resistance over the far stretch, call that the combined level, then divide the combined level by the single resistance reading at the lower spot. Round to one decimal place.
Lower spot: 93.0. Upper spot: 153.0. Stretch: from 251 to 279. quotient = 2.1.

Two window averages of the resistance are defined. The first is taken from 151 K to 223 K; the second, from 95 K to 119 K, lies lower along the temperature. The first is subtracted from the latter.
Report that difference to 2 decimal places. 0.92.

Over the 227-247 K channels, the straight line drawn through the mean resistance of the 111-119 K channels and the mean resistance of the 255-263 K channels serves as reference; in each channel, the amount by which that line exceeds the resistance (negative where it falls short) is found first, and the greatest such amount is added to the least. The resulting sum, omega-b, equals 1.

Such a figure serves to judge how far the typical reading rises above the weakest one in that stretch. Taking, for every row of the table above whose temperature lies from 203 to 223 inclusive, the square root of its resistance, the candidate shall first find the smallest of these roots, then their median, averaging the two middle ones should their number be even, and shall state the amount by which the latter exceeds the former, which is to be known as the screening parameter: 0.03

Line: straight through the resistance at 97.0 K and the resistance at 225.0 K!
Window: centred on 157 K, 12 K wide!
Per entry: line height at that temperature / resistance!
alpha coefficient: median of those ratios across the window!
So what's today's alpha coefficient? 0.72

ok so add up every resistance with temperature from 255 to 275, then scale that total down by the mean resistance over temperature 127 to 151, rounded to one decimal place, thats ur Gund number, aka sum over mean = 4.0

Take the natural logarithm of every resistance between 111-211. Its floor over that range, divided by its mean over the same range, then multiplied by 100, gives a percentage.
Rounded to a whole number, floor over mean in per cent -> 76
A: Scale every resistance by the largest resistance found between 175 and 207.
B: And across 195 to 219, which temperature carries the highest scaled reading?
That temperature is 197.0 K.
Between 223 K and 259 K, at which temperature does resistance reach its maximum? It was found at 249.0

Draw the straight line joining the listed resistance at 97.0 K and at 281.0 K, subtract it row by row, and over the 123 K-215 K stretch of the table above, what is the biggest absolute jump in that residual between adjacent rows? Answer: 1.20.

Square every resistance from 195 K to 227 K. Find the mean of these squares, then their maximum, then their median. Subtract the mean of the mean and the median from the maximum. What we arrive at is 23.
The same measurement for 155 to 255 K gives 61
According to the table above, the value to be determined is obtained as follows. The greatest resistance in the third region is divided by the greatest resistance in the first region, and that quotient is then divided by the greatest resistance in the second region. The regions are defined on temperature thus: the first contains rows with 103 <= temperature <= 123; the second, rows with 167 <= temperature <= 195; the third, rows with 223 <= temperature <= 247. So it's 0.089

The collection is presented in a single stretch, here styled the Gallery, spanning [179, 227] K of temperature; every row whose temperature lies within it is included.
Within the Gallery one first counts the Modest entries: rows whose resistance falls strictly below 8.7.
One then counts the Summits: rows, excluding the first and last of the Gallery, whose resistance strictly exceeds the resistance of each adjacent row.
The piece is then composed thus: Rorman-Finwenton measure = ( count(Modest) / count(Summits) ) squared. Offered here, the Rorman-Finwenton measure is 13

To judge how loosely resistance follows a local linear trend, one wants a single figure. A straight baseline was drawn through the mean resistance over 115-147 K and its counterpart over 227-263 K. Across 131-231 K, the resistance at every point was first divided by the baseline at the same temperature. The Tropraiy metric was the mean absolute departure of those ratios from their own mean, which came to 0.124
